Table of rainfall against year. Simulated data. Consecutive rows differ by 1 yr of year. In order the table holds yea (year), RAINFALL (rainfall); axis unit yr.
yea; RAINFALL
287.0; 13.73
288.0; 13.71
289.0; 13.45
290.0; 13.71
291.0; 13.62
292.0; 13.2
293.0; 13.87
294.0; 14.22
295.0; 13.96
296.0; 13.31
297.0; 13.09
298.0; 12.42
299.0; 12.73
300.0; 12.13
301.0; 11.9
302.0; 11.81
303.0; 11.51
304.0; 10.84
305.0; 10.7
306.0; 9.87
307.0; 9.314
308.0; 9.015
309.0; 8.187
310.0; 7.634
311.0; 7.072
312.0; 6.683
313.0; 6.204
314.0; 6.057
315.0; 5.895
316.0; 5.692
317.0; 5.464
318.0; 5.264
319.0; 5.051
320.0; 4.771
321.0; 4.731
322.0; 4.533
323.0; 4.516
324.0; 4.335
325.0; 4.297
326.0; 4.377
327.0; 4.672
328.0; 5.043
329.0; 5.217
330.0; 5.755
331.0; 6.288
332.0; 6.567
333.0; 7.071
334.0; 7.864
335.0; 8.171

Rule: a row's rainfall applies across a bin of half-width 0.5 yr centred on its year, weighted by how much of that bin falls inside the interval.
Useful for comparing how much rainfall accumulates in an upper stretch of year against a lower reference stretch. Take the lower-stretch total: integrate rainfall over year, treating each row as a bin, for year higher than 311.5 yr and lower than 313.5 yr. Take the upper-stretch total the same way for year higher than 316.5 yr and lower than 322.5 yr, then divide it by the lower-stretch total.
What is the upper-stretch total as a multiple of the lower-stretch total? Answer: 2.3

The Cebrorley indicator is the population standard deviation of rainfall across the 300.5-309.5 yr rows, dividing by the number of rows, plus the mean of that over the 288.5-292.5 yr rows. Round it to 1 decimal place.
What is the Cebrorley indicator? 14.7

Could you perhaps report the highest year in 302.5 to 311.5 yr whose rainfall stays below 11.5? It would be 311.0 yr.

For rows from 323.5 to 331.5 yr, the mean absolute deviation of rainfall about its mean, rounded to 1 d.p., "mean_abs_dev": 0.6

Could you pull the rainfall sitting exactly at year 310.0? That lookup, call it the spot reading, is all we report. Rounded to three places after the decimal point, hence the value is 7.634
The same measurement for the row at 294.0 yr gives 14.220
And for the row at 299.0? 12.730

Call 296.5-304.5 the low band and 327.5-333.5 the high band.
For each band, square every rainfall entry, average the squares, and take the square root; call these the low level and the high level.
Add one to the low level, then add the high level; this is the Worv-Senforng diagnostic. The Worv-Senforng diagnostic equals 19.1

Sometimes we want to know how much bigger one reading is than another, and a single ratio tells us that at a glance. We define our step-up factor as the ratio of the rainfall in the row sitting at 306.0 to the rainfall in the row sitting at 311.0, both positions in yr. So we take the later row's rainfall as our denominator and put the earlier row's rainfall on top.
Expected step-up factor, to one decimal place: 1.4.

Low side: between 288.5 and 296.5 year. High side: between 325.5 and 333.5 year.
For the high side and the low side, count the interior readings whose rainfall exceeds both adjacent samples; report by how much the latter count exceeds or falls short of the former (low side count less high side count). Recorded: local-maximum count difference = 2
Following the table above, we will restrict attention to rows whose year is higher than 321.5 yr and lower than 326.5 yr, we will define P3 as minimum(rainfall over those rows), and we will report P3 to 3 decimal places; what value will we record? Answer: 4.297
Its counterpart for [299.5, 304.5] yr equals 10.840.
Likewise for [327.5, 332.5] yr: 5.043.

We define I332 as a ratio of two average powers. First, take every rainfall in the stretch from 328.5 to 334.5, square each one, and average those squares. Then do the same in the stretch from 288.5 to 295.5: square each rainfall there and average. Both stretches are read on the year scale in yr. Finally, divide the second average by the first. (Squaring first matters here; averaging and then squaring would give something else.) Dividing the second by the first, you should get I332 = 4.4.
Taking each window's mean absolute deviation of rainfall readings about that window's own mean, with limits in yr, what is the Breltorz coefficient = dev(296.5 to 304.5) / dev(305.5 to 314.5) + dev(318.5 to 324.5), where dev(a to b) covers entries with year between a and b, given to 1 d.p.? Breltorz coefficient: 0.7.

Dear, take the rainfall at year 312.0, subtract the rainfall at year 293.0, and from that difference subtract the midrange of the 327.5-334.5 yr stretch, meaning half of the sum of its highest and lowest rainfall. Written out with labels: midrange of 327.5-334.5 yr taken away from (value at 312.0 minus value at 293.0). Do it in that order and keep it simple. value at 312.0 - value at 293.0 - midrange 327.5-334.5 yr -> -13.6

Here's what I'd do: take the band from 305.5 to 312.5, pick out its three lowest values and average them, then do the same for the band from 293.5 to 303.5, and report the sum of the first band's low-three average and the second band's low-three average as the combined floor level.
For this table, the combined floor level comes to 19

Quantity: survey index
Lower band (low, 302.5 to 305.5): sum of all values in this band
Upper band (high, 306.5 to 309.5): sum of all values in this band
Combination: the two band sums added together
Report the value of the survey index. 60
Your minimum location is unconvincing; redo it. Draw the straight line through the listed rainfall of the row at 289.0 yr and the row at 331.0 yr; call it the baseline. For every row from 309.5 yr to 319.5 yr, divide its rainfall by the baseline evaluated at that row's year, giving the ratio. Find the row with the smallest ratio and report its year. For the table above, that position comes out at 319.0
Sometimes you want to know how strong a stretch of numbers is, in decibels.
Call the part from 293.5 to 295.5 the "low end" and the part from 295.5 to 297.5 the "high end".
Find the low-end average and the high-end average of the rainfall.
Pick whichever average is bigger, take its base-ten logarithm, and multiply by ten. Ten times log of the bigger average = 11.5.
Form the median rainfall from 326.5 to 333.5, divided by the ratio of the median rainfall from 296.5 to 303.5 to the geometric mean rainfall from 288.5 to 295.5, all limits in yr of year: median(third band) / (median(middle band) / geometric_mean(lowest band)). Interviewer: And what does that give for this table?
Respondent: 6.5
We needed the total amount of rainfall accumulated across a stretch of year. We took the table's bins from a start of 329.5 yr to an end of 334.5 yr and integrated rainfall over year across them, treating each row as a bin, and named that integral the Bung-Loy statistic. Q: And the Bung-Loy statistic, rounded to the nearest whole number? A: 34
